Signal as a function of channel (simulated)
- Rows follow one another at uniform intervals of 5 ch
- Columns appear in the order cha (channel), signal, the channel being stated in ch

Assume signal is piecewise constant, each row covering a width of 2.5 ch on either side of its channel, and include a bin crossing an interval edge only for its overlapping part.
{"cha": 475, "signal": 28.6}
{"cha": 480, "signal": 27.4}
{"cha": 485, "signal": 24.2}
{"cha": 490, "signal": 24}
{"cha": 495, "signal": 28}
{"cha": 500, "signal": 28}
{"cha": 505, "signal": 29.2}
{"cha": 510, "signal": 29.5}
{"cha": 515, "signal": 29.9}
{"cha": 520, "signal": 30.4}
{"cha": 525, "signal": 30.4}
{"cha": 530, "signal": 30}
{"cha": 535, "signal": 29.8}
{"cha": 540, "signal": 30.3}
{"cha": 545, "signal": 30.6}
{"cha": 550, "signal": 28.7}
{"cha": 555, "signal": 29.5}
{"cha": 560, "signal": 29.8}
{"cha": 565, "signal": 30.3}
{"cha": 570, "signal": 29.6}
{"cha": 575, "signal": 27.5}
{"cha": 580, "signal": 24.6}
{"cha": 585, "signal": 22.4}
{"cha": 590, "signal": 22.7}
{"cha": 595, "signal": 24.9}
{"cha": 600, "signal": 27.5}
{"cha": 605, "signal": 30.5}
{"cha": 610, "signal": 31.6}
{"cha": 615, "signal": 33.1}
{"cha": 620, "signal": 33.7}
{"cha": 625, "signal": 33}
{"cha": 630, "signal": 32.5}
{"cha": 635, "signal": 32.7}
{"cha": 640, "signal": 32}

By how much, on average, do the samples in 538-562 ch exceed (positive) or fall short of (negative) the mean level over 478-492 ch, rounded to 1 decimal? 4.6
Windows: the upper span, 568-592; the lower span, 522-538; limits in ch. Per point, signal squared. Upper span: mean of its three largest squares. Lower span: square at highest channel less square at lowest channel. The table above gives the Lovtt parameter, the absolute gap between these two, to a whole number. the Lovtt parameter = 782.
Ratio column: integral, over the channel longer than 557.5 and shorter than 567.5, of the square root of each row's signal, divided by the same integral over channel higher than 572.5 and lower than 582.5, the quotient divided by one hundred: 0.0107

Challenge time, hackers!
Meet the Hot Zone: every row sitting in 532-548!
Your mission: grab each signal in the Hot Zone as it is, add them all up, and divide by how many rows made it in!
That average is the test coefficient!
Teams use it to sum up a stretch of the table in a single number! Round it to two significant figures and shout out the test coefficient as 30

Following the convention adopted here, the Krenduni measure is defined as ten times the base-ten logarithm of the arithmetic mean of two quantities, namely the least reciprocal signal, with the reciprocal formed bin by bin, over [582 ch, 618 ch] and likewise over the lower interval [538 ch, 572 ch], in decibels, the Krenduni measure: -15.0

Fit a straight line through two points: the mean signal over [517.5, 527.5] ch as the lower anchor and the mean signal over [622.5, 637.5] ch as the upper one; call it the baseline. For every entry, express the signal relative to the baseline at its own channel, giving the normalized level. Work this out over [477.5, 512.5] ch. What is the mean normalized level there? 0.91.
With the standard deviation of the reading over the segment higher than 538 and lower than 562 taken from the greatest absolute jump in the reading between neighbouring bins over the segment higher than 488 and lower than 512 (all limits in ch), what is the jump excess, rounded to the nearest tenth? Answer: 3.3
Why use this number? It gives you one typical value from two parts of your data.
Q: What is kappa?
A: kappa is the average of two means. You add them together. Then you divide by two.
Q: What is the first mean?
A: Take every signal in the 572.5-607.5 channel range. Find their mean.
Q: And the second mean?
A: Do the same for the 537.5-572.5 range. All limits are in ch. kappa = 27.8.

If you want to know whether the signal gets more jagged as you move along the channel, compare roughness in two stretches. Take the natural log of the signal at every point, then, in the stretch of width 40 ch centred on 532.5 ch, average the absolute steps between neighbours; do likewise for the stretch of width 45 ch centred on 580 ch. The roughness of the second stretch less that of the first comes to 0.05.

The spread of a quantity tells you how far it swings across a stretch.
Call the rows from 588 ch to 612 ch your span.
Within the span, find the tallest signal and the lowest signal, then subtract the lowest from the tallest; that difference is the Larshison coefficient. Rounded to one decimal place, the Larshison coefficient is 8.9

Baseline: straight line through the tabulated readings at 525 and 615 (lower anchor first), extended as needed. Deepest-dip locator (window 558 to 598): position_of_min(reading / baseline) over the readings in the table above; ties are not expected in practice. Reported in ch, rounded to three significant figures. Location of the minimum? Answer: 585 ch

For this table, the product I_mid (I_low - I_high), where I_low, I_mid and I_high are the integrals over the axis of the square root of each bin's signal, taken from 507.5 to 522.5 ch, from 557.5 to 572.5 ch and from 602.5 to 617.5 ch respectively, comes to -199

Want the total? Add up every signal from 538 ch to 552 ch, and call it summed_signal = 90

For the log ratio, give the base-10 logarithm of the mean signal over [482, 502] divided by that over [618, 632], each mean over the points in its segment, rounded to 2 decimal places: -0.10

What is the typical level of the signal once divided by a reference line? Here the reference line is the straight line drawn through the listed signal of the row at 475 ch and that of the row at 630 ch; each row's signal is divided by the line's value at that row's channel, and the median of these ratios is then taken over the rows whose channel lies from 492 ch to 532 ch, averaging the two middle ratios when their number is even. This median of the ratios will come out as 1.00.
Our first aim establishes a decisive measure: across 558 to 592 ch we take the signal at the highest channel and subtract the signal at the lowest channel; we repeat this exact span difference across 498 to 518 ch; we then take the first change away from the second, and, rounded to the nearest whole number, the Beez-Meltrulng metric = 9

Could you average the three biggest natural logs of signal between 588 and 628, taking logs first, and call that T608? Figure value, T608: 3.505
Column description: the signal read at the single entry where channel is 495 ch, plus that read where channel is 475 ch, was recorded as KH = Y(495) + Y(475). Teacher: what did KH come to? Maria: 57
